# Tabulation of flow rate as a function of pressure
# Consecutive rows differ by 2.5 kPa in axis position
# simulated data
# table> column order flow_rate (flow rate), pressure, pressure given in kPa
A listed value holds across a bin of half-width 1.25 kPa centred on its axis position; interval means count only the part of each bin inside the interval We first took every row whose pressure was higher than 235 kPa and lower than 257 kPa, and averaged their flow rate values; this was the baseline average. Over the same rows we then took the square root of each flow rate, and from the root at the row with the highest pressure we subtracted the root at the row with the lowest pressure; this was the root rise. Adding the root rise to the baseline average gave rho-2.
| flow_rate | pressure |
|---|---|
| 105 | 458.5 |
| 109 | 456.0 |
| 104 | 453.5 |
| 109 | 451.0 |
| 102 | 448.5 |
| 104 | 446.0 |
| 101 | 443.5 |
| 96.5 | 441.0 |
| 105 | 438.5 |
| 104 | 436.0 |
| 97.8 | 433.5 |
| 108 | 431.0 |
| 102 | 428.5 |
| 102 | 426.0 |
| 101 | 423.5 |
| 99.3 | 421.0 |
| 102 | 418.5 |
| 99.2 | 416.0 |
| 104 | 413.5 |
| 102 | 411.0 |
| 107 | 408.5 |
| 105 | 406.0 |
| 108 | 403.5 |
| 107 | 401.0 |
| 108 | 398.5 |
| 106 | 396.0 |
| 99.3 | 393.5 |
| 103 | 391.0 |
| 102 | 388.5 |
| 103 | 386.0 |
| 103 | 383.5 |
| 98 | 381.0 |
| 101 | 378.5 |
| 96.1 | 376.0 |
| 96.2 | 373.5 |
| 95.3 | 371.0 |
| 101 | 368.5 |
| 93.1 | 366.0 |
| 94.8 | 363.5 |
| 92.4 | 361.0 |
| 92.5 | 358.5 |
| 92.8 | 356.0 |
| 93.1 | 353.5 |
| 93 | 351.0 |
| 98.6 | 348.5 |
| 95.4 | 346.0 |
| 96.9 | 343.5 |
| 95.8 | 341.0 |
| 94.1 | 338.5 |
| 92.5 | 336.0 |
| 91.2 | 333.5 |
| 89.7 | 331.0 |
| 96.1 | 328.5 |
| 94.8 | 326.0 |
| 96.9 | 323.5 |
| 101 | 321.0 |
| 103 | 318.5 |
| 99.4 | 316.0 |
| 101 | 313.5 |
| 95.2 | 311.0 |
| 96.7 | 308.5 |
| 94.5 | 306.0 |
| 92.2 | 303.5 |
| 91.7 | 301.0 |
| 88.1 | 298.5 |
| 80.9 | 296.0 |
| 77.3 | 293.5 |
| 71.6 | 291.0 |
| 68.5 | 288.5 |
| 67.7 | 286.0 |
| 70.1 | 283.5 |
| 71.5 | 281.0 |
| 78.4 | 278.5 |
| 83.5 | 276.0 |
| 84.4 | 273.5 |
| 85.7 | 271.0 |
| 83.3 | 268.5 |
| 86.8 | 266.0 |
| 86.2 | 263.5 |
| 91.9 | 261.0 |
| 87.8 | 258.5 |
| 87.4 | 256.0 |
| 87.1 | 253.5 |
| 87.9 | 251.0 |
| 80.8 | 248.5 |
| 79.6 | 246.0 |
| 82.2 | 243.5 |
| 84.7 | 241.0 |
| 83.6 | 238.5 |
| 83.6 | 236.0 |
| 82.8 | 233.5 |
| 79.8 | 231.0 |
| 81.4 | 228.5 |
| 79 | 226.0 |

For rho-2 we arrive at 84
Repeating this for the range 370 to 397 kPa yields 101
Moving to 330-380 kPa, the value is 95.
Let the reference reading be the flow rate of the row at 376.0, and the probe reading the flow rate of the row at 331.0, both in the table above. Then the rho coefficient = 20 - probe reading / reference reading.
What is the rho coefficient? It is 19.1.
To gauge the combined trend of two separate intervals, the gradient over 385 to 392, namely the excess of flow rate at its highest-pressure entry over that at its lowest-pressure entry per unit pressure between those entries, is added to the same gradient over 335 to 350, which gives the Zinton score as 0.5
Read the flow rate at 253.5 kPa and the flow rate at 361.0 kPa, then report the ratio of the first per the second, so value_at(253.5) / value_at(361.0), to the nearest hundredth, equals 0.94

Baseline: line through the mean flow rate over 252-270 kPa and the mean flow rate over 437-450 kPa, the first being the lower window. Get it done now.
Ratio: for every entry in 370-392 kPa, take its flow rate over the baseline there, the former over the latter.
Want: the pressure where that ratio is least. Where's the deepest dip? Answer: 371.0 kPa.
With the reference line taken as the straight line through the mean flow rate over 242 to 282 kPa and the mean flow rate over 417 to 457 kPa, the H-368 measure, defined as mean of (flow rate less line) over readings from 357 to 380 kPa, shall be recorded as 0.3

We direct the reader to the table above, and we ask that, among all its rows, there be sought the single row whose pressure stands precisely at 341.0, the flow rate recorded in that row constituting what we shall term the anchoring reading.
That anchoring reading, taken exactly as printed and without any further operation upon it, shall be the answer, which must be 95.8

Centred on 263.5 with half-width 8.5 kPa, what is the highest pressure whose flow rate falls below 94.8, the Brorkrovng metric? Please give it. 271.0 kPa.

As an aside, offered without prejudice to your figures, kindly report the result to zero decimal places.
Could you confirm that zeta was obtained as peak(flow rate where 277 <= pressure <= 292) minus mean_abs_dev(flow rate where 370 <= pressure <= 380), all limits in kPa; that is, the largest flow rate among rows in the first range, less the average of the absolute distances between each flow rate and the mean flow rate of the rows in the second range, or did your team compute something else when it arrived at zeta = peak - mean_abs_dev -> 76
